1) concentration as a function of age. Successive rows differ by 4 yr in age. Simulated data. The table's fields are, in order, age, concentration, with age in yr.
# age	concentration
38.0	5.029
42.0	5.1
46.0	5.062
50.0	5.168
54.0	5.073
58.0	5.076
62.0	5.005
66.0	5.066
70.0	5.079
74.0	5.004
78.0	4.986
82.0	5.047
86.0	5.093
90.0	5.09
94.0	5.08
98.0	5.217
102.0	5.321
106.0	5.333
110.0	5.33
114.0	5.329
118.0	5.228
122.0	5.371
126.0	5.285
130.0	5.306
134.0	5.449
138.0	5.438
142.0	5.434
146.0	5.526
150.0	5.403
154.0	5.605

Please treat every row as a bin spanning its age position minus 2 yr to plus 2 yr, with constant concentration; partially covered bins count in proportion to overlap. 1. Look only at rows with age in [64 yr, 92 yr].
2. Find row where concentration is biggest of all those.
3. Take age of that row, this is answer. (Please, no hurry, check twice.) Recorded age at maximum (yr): 86.0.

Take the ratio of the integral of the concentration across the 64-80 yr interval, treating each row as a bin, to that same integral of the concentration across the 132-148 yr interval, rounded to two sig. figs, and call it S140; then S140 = 0.92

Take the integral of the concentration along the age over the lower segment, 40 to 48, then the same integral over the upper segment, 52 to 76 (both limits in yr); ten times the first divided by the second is 3.4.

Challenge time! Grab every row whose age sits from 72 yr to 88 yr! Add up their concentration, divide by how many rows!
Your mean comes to 5.03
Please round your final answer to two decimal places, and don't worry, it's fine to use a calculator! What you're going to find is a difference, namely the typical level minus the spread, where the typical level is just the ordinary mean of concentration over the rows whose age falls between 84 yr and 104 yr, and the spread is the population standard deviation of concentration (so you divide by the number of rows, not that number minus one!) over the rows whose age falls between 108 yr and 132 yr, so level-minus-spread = 5.12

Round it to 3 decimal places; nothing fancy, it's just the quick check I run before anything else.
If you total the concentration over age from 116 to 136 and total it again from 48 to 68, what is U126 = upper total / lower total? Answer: 1.049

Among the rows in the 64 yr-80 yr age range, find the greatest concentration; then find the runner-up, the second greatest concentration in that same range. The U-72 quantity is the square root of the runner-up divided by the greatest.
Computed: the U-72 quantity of 0.999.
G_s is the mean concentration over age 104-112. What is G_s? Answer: 5.33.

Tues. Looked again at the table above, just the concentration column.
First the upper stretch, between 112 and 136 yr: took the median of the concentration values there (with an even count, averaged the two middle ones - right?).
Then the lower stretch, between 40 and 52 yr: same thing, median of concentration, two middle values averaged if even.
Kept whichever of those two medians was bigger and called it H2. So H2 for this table 5.32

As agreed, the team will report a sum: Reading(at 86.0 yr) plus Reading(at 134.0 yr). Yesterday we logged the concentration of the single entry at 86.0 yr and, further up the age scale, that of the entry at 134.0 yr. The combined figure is 10.5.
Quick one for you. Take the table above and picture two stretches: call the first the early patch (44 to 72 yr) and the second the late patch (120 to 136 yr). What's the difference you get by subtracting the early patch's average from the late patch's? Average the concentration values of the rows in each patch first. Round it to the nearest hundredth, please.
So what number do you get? 0.28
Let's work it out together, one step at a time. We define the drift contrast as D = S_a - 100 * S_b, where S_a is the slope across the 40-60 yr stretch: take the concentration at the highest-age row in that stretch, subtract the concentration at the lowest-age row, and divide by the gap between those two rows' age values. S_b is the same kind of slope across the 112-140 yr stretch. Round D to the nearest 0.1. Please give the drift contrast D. -0.5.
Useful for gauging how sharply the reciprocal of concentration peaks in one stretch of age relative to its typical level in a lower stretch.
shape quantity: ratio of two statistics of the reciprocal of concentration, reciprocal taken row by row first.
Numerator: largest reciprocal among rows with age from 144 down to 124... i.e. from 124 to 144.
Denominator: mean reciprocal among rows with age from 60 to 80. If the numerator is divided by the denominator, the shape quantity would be 0.951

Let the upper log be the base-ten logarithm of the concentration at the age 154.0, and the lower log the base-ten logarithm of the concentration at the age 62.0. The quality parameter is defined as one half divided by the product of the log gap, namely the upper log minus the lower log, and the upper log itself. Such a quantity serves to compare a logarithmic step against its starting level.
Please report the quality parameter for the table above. 14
